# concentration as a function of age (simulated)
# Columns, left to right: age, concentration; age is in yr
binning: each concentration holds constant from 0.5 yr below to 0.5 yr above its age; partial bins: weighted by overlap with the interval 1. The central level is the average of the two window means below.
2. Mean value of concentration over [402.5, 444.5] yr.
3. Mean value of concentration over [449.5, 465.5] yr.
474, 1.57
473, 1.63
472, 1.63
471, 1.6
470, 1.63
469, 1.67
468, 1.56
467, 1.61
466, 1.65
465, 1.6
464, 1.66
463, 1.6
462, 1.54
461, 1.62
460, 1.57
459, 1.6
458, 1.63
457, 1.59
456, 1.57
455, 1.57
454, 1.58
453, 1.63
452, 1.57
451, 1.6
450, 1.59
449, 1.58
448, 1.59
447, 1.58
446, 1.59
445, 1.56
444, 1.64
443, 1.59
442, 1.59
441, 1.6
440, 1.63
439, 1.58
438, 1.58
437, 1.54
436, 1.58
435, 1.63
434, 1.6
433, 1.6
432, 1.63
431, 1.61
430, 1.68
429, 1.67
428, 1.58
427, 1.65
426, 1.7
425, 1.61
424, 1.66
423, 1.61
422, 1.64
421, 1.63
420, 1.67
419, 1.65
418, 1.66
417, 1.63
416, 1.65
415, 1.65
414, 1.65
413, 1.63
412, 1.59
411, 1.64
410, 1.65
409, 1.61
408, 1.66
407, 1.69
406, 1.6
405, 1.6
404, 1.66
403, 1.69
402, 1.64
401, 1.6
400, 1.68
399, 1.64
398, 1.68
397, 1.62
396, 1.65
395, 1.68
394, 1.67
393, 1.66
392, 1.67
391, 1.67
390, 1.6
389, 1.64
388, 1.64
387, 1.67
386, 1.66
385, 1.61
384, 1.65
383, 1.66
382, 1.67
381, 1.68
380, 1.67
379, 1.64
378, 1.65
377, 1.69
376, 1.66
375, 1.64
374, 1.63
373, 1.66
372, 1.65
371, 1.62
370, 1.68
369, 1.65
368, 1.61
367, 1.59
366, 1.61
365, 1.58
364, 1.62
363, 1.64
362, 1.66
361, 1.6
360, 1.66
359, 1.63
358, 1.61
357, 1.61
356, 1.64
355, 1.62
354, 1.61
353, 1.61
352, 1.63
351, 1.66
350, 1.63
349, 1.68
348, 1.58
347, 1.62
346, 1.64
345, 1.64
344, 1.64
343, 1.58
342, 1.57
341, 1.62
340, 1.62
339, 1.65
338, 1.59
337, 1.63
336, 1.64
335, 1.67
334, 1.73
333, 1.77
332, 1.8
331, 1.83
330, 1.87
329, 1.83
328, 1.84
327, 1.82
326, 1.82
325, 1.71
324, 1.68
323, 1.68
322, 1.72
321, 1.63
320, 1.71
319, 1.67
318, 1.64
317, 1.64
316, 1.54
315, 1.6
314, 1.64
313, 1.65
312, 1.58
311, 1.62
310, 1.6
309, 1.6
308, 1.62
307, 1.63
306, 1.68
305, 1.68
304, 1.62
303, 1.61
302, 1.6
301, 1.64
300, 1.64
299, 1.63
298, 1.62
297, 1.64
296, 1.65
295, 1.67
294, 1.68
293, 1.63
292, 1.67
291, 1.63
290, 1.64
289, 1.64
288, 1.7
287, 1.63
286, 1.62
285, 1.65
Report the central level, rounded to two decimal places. 1.61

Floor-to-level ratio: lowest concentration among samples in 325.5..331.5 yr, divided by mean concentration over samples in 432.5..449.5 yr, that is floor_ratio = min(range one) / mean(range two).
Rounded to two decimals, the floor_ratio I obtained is 1.14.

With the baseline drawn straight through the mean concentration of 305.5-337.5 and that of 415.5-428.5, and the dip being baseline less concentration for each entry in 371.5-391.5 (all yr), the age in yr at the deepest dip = 390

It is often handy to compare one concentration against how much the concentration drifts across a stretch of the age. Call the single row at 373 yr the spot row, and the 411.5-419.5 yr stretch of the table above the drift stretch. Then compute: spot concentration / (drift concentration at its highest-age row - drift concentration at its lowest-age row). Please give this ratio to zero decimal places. 28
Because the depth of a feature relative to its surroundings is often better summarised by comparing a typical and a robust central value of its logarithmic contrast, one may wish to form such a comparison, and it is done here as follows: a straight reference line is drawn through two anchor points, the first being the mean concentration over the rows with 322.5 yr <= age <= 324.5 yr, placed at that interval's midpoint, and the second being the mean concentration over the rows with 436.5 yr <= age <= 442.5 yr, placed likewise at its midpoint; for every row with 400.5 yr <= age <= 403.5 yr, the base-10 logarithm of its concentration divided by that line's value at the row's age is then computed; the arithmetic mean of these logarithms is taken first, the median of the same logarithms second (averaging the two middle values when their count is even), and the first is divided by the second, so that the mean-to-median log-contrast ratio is 1.1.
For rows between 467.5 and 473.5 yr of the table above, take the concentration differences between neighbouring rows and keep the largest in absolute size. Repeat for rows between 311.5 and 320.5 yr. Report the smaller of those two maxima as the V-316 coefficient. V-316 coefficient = 0.100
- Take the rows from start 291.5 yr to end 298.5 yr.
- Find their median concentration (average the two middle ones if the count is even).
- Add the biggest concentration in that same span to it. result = 3.33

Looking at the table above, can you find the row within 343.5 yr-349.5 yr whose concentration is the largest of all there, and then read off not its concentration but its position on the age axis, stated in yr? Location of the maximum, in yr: 349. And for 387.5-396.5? 395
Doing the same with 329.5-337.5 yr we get 330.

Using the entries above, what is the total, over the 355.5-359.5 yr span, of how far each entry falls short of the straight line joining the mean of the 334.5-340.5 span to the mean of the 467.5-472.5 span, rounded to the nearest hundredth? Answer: 0.03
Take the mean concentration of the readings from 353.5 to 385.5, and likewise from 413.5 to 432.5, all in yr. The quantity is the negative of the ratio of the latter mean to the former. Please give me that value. -1.00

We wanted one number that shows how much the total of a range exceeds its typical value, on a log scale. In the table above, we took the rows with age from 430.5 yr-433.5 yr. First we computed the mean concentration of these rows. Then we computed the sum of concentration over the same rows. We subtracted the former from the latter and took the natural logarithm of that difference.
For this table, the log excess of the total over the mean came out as 1.17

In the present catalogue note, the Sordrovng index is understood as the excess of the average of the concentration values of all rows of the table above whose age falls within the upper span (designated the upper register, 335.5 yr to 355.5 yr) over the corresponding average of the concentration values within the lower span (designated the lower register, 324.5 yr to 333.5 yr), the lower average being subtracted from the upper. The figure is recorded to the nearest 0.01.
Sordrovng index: -0.19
